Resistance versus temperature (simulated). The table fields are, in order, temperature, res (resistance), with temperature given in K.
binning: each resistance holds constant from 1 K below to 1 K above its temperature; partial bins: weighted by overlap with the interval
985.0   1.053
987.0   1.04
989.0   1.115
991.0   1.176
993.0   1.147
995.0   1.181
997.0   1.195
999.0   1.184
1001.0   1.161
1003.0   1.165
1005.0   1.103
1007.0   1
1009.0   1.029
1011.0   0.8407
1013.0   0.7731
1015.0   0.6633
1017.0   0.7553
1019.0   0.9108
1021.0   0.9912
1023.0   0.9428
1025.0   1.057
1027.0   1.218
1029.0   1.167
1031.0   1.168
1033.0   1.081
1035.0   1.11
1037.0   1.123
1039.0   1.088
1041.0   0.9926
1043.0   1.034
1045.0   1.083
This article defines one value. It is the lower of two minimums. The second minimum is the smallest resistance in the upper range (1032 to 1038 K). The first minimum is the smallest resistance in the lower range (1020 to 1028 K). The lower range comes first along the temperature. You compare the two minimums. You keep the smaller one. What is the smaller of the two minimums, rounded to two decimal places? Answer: 0.94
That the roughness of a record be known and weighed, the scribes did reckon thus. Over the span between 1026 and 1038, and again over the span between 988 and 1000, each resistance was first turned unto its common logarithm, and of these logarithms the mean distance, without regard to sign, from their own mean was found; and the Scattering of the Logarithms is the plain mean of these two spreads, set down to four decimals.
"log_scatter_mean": 0.0120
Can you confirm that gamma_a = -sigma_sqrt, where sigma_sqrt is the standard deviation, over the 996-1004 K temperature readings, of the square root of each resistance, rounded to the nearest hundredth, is -0.01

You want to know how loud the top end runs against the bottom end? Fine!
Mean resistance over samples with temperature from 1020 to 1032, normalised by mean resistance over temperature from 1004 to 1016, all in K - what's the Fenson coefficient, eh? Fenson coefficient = 1.21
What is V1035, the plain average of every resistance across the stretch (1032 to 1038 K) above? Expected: 1.10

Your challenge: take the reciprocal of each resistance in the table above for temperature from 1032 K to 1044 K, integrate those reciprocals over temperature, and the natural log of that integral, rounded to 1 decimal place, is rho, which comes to 2.4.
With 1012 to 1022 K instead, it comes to 2.5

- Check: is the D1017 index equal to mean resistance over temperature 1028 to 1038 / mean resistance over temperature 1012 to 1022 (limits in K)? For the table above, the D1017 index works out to 1.38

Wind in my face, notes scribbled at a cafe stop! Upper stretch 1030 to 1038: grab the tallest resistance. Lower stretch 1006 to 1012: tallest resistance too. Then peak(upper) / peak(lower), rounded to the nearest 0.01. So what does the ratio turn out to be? 1.14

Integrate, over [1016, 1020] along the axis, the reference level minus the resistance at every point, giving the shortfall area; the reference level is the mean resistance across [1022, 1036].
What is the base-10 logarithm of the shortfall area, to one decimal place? 0.0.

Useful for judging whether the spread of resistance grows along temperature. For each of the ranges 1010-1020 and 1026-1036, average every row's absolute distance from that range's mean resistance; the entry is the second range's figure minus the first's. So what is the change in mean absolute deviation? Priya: -0.03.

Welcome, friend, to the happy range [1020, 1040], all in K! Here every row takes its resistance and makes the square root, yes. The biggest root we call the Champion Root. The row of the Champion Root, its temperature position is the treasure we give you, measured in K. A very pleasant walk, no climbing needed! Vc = 1027.0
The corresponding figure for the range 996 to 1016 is 997.0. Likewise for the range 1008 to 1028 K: 1027.0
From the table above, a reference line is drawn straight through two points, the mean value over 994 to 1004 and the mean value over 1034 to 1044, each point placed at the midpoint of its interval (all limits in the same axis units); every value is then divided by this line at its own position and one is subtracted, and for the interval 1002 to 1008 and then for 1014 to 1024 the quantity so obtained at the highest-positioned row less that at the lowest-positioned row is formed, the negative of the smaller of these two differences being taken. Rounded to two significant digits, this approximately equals 0.13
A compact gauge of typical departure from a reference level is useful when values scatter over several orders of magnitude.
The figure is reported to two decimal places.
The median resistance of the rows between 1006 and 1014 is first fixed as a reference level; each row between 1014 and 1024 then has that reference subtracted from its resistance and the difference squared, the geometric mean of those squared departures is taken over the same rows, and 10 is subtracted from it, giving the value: -10.00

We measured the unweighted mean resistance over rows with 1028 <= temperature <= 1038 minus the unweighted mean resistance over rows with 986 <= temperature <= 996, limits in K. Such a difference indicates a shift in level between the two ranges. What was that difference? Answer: 0.0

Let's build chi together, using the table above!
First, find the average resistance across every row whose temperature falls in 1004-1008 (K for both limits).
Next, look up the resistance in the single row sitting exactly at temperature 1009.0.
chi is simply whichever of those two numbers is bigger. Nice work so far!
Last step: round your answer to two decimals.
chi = 1.05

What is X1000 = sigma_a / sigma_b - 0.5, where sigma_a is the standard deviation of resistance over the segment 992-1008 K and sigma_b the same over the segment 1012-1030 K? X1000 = -0.2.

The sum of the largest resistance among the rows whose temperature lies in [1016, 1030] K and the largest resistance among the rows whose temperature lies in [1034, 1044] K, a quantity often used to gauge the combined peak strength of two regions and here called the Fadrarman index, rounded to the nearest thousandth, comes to 2.341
